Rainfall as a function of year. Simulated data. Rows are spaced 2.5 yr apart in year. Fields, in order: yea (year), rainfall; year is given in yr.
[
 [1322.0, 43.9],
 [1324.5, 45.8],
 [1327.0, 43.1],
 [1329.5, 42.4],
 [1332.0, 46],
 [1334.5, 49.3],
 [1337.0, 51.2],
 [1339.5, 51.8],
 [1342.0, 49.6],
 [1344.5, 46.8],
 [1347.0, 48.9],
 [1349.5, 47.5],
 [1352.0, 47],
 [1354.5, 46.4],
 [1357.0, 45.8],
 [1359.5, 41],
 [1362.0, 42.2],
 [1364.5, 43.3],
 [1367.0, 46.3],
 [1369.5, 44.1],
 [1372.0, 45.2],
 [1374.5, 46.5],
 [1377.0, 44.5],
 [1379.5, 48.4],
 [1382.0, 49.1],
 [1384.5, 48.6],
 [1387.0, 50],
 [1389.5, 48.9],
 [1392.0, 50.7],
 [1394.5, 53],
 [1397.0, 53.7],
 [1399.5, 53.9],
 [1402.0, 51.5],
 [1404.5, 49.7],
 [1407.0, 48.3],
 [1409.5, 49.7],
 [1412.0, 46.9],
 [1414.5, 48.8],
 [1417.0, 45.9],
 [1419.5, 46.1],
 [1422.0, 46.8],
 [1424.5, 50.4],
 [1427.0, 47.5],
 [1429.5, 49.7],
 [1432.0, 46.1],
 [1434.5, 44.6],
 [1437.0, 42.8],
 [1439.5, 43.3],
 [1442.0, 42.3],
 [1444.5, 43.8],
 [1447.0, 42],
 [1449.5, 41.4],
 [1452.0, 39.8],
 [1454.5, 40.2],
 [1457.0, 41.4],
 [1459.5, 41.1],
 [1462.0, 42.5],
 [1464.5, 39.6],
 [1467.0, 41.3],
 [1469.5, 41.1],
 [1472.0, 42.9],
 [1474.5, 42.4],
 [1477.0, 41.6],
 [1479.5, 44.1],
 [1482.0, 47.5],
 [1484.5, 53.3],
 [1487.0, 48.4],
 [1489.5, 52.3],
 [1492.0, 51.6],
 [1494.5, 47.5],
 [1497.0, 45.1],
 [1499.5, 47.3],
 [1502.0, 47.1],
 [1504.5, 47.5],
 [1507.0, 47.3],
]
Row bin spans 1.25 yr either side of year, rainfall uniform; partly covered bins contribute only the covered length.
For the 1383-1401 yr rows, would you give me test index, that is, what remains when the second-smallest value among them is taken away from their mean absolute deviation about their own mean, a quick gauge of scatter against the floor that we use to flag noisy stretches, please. -47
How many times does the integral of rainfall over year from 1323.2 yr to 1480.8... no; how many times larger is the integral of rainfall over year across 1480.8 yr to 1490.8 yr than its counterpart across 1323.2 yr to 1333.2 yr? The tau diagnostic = 1.14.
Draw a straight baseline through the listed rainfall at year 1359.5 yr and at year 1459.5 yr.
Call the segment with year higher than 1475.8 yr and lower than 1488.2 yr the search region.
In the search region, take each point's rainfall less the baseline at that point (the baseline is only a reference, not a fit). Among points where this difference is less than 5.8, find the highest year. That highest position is 1479.5 yr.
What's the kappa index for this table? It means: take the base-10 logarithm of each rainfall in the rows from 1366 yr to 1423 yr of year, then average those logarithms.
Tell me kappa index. 1.69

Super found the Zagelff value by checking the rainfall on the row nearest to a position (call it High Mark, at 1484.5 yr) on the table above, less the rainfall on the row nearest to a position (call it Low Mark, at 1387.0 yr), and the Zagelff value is 3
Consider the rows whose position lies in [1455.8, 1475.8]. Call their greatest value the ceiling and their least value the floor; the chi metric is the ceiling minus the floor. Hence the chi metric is 3.3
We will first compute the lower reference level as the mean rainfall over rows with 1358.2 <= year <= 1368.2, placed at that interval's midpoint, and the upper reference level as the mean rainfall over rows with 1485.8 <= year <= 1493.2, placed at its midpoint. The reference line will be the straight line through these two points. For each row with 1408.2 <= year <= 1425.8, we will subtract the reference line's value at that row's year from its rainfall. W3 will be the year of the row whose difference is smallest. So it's 1417.0 yr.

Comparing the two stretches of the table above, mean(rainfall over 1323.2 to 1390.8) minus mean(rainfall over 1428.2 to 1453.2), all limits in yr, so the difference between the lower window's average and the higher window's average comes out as 3.1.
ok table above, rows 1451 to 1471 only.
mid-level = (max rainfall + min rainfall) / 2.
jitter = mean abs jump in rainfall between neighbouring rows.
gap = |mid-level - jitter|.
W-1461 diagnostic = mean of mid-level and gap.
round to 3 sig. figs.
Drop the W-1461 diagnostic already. 40.5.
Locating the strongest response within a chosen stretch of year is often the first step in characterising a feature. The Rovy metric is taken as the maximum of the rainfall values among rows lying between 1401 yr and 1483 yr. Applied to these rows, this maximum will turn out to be 51.5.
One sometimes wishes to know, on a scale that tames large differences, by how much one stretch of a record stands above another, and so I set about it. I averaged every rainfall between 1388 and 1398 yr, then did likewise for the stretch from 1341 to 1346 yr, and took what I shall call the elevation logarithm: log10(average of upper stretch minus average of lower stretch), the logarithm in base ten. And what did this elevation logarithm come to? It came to 0.5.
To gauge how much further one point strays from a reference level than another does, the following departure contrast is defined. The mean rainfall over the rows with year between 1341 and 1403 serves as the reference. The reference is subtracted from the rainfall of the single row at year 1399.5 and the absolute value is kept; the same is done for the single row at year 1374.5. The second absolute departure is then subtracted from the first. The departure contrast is 5.0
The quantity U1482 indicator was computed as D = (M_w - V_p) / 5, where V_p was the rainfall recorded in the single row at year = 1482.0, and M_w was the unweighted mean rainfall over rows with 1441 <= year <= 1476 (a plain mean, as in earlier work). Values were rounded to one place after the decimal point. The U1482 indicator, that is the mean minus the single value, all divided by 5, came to -1.2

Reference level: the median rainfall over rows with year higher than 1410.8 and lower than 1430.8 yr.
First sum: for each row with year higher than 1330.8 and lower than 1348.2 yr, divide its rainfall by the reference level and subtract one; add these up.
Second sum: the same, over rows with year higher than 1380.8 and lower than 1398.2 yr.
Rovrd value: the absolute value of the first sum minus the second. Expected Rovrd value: 0.22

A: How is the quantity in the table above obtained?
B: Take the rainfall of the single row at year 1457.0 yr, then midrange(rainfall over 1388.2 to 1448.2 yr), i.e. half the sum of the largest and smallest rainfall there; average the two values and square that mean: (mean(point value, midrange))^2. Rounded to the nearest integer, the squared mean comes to 1996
